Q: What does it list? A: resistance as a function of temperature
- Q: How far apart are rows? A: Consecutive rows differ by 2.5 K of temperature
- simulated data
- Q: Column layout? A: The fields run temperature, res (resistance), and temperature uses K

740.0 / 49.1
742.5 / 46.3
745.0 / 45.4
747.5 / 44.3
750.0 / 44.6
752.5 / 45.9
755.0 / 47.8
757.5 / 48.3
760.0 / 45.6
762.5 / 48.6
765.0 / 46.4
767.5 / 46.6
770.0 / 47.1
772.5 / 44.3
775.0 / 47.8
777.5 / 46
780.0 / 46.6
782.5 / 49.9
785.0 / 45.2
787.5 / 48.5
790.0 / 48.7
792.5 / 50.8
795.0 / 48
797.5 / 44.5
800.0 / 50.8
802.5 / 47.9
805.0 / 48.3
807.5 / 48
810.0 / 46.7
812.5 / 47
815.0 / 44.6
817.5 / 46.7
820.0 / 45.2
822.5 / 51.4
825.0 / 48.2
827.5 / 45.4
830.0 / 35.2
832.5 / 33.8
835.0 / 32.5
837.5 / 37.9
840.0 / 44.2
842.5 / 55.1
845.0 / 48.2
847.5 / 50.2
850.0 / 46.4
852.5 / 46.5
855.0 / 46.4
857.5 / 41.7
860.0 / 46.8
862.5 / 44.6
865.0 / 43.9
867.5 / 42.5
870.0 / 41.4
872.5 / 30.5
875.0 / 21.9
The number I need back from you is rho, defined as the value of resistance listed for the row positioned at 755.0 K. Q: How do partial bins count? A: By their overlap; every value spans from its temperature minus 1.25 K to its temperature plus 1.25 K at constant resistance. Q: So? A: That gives 47.8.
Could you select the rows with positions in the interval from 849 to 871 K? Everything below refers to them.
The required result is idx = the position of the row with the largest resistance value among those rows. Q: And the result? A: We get 860.0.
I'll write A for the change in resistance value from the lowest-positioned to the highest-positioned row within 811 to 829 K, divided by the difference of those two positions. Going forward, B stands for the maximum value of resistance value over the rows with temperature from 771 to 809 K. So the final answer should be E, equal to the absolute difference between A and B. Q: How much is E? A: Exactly 50.9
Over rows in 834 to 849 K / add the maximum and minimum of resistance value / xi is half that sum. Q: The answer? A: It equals 43.8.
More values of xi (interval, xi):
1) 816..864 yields 43.8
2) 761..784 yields 47.1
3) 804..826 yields 48.0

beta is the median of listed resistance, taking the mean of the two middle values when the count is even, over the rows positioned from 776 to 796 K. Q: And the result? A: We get 48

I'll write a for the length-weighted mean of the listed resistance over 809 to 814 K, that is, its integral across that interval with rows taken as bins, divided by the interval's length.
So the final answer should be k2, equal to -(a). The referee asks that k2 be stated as -46.7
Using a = 46.7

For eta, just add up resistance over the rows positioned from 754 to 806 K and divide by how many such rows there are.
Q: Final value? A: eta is 47.5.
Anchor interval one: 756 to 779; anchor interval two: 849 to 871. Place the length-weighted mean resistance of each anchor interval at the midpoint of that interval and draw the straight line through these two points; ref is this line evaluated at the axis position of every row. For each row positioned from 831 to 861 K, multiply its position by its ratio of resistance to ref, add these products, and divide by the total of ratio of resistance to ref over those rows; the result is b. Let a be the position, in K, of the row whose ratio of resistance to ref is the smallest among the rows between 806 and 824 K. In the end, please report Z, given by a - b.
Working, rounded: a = 815.0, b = 846.9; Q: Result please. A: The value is -31.9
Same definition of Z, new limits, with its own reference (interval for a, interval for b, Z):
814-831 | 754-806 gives 49.7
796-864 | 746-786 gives 68.6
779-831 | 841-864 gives -22.2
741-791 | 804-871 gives -89.9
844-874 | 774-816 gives 77.5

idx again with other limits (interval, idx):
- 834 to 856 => 842.5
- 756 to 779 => 762.5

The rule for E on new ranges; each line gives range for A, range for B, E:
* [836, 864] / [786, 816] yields 50.5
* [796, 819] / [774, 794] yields 50.7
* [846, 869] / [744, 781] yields 49.0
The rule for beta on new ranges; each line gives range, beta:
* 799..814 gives 48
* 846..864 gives 46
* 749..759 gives 47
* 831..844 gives 38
